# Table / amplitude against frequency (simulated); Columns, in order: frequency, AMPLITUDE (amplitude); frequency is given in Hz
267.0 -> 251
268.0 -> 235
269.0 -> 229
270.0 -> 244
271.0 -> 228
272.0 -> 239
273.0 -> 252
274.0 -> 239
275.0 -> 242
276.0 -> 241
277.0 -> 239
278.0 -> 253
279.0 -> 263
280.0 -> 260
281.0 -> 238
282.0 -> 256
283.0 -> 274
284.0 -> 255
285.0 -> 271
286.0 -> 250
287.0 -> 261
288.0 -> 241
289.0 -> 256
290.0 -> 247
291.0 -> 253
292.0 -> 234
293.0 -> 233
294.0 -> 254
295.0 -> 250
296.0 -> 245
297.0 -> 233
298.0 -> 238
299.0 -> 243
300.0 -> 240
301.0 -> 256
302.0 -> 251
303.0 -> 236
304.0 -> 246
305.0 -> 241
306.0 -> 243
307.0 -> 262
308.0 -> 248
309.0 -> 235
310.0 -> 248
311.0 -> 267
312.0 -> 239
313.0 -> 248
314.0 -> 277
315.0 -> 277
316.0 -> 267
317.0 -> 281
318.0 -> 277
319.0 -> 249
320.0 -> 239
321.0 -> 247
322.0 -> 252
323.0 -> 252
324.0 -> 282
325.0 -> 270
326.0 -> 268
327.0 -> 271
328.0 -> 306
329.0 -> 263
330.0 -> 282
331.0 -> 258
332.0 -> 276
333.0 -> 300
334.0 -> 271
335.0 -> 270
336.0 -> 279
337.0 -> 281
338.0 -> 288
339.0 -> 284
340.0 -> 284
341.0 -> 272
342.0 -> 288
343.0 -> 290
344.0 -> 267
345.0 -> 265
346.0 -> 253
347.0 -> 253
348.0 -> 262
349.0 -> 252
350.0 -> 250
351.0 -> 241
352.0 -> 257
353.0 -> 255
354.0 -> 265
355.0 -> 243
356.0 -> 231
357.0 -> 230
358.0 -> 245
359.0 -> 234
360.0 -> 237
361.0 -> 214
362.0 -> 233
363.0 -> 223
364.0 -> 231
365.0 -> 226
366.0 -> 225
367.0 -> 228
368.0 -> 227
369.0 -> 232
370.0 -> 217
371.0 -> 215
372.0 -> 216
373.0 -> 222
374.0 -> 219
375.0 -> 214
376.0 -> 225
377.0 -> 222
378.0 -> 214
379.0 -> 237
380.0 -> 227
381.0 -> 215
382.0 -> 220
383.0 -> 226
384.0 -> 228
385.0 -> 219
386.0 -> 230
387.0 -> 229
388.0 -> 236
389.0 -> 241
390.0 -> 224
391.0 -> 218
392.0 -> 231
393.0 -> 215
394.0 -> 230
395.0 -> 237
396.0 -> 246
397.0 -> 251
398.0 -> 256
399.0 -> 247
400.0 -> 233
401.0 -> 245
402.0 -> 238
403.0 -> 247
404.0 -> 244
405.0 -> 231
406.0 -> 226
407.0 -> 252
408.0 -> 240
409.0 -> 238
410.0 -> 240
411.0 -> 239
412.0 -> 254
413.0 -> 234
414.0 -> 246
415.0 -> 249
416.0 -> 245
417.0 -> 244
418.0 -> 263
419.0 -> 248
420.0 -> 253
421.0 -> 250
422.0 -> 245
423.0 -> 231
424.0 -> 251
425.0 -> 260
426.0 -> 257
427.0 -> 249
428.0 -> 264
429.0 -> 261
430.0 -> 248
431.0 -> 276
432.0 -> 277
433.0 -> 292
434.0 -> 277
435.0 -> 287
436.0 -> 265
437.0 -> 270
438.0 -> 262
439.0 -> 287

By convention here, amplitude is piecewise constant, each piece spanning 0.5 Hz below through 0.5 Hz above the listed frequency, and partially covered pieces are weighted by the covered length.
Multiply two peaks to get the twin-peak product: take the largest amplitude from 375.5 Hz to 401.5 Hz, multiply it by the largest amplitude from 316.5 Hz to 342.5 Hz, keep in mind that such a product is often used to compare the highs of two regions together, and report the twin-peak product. 78336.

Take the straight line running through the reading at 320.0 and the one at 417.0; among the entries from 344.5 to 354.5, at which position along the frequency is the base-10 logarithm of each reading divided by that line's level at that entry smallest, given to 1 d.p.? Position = 351.0 Hz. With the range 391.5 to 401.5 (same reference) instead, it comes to 393.0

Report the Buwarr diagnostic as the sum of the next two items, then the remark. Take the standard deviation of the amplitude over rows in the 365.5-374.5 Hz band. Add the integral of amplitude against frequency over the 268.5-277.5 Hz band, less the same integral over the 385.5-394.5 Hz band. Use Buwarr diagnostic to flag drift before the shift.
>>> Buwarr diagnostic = 105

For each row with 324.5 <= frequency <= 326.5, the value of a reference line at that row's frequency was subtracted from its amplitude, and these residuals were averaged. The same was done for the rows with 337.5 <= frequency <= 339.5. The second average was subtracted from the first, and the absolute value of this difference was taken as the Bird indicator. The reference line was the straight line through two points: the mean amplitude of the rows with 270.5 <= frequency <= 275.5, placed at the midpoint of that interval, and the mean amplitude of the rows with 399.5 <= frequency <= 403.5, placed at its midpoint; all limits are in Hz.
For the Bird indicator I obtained 17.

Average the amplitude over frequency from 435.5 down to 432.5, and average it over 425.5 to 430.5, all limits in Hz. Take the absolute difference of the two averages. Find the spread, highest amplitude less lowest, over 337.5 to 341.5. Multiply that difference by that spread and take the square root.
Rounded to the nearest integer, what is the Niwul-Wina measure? 22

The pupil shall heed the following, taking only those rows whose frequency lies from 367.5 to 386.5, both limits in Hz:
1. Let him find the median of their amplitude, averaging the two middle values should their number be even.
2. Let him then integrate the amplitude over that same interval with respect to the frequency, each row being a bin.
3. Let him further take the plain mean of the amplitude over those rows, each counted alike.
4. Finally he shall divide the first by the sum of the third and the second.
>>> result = 0.0499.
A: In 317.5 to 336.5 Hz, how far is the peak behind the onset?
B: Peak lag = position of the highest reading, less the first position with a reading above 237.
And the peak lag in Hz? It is 10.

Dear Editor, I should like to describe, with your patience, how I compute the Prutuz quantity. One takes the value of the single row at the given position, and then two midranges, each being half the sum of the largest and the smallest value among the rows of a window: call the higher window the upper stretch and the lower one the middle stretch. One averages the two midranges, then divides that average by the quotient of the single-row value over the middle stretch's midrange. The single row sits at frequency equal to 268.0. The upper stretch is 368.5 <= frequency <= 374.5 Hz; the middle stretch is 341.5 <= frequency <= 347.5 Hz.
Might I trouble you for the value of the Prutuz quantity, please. 286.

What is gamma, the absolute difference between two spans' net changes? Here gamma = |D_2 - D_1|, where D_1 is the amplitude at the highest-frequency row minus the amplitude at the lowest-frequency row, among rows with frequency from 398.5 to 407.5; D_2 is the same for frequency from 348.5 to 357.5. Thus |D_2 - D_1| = 27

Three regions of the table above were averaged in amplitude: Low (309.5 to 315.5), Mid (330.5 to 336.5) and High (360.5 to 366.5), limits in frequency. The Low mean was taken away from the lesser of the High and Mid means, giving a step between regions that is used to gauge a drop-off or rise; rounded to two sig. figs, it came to -34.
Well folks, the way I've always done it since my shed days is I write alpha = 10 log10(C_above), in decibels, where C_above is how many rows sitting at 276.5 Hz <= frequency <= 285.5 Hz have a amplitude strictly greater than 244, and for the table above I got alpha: 8.5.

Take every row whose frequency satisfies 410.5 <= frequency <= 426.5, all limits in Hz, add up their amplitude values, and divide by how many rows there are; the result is 248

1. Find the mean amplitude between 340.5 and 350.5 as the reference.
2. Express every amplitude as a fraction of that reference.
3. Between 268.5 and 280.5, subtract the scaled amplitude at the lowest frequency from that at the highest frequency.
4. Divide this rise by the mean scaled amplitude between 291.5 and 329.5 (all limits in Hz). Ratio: 0.12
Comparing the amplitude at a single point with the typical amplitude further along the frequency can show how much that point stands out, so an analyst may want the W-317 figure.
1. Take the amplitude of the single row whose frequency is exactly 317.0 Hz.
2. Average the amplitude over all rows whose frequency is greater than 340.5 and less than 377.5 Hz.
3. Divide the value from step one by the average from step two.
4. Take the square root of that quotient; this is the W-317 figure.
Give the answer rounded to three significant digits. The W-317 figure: 1.08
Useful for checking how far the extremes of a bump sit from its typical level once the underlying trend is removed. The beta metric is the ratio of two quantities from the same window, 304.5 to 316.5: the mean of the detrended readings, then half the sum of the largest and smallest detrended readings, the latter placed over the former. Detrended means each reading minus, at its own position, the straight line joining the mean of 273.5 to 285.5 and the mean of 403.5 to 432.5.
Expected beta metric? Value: 1.66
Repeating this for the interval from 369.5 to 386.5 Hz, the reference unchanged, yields 0.86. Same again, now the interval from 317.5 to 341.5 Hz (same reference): 1.03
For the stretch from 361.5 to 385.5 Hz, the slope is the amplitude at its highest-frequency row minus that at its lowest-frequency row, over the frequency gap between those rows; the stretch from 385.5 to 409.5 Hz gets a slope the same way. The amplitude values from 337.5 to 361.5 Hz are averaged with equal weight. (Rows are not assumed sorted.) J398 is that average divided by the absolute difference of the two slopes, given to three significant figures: 268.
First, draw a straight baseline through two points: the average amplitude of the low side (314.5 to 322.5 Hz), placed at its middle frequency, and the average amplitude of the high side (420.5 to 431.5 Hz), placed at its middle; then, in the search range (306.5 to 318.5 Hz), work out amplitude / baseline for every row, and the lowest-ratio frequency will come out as 309.0 Hz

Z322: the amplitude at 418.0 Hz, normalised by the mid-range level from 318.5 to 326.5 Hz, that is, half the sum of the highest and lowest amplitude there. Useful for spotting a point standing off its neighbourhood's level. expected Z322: 1.01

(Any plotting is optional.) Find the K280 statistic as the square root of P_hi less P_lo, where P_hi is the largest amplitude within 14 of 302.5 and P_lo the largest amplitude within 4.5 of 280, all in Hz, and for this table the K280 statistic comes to 1.7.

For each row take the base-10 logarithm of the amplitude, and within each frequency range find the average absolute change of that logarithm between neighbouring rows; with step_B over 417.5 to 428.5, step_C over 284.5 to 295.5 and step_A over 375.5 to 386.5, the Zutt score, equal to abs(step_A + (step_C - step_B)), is 0.0224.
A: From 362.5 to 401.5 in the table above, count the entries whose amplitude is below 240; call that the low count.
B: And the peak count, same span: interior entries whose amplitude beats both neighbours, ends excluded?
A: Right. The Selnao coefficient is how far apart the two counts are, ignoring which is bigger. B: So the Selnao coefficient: 22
